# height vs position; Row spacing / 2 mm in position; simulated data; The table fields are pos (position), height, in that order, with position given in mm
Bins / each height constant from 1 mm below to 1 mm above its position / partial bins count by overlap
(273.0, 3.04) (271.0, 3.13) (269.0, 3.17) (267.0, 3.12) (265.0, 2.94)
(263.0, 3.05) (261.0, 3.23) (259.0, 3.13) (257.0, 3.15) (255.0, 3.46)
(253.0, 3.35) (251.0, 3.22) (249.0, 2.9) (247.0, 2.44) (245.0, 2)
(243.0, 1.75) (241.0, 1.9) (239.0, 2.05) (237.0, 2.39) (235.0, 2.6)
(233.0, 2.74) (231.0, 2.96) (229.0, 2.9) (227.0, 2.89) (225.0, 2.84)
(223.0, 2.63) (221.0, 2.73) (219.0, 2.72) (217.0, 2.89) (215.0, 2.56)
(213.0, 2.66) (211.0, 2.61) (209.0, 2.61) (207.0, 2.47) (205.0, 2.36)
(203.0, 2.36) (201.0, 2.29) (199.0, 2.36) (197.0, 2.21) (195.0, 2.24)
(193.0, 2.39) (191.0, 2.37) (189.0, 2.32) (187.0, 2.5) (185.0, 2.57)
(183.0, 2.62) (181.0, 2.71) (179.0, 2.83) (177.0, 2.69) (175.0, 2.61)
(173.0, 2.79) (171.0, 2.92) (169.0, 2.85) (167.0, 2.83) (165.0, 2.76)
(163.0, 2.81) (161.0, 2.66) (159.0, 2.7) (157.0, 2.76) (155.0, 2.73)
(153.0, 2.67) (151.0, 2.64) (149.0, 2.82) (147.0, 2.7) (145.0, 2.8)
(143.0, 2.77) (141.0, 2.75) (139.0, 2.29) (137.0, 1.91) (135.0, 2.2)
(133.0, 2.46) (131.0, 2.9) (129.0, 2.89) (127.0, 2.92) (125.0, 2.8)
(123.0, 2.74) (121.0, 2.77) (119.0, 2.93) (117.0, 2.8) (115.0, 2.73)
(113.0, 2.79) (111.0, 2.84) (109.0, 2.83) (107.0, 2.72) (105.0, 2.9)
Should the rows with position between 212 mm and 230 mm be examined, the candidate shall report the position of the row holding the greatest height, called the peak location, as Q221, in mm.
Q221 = 229.0 mm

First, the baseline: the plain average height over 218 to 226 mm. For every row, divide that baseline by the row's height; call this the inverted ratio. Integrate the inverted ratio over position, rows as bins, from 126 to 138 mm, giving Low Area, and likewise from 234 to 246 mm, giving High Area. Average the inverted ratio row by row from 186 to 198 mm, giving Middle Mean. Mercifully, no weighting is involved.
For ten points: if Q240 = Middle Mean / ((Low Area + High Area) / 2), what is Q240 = 0.081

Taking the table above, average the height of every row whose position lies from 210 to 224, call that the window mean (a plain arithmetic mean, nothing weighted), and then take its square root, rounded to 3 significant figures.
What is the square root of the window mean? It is 1.64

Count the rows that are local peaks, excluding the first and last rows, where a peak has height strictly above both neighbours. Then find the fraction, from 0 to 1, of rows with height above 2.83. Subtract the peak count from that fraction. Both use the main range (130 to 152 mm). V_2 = -1.9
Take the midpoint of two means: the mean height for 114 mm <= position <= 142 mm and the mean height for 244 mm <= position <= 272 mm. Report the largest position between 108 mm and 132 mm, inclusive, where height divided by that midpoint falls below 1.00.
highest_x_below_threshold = 125.0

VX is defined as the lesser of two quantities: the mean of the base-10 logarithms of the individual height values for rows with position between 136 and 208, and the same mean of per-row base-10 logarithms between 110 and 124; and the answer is 0.411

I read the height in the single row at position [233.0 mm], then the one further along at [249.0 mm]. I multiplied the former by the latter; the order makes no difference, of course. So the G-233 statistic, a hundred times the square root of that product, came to 282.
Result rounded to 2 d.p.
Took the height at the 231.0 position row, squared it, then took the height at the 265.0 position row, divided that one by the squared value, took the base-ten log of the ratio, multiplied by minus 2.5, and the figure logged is 1.19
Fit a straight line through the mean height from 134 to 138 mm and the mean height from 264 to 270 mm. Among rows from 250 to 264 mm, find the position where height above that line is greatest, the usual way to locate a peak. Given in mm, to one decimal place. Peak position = 255.0 mm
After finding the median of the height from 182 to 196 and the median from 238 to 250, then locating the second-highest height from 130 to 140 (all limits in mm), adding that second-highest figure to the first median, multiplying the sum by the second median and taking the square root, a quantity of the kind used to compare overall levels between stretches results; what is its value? 3.13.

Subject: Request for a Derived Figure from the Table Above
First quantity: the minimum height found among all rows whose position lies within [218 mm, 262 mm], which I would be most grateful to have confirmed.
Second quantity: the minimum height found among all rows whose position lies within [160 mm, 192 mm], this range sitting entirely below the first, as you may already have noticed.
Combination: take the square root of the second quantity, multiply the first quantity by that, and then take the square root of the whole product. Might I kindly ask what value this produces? 1.63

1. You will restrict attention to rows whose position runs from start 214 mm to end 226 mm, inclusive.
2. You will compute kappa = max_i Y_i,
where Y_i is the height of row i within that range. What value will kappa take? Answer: 2.89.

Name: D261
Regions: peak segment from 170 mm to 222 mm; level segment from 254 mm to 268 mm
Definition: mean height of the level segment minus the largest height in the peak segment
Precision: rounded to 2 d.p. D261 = 0.23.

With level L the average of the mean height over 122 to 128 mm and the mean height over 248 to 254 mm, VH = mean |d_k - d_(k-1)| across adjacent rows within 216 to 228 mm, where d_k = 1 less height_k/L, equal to 0.036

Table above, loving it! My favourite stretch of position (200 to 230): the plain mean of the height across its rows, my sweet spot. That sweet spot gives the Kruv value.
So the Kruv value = 2.63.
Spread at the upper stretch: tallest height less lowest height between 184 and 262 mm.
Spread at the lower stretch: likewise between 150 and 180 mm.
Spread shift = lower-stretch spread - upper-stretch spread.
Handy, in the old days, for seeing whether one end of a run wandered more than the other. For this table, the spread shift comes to -1.40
